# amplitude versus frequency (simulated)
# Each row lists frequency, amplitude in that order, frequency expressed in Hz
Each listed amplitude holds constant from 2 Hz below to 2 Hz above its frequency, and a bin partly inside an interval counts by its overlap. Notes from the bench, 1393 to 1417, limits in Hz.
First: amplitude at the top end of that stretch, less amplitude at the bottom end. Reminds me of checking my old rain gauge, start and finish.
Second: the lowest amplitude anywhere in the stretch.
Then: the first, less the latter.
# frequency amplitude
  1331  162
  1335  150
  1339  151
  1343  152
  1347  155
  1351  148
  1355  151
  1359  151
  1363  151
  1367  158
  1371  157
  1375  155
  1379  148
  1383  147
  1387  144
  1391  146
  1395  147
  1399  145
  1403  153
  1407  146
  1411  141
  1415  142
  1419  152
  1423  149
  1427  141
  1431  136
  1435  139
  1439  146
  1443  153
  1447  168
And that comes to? -146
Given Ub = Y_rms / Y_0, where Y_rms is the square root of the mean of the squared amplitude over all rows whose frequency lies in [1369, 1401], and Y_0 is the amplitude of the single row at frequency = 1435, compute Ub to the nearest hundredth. 1.07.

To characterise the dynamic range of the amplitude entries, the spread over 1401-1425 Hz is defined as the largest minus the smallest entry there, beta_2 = 12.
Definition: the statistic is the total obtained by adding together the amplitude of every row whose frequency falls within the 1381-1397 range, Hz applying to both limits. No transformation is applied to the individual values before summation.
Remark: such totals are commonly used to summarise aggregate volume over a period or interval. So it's 584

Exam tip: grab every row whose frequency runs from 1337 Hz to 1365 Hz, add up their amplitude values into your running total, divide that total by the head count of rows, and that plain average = 151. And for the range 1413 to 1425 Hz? 148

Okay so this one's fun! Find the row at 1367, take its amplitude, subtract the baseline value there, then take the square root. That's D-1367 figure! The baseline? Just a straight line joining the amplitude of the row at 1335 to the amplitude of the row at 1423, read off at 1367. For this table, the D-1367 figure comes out 2.9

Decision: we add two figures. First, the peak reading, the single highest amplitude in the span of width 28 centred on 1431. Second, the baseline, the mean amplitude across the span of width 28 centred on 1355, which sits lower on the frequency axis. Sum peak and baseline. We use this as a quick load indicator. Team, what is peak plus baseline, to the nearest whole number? 305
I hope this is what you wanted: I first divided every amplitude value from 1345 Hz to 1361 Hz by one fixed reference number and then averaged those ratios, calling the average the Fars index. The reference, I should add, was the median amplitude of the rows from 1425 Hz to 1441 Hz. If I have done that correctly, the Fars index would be 1.08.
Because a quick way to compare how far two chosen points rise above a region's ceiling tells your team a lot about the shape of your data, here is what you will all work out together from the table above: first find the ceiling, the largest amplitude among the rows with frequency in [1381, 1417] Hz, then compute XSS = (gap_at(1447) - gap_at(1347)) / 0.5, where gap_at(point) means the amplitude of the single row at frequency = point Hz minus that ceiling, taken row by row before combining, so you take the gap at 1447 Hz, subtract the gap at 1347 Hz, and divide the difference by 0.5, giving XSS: 26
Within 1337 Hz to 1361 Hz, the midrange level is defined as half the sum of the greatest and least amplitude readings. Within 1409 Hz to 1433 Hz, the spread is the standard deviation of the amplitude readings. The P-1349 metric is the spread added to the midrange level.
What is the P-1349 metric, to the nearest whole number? 157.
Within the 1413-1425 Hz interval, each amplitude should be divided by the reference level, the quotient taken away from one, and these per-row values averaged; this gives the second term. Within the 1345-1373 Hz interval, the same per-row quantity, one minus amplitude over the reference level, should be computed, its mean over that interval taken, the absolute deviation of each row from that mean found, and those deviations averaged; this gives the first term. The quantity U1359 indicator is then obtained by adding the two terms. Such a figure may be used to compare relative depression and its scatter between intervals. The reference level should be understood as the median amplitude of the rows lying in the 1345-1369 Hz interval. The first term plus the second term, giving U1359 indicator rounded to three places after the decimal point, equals 0.043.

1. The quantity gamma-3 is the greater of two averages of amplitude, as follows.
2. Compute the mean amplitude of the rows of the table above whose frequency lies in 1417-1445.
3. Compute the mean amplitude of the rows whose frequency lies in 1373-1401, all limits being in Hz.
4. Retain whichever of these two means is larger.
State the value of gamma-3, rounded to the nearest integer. 147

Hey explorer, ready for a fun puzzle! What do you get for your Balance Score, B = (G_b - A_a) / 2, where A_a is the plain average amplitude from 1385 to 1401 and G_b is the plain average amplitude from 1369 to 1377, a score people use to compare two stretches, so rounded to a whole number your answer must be 5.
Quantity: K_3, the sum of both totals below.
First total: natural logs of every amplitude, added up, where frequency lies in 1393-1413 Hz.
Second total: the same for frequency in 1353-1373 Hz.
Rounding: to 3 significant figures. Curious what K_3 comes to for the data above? 50.1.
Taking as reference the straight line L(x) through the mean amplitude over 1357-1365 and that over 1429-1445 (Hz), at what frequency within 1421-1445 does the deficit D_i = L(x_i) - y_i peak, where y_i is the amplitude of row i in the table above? 1431 Hz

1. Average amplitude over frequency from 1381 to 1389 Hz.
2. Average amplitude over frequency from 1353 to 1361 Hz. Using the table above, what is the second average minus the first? 5.5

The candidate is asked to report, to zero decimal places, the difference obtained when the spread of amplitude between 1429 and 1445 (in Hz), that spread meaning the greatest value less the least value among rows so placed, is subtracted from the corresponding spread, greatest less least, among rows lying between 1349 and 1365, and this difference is -14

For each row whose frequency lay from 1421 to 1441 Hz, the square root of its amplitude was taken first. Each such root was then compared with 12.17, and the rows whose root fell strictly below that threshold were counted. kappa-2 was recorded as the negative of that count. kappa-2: -4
